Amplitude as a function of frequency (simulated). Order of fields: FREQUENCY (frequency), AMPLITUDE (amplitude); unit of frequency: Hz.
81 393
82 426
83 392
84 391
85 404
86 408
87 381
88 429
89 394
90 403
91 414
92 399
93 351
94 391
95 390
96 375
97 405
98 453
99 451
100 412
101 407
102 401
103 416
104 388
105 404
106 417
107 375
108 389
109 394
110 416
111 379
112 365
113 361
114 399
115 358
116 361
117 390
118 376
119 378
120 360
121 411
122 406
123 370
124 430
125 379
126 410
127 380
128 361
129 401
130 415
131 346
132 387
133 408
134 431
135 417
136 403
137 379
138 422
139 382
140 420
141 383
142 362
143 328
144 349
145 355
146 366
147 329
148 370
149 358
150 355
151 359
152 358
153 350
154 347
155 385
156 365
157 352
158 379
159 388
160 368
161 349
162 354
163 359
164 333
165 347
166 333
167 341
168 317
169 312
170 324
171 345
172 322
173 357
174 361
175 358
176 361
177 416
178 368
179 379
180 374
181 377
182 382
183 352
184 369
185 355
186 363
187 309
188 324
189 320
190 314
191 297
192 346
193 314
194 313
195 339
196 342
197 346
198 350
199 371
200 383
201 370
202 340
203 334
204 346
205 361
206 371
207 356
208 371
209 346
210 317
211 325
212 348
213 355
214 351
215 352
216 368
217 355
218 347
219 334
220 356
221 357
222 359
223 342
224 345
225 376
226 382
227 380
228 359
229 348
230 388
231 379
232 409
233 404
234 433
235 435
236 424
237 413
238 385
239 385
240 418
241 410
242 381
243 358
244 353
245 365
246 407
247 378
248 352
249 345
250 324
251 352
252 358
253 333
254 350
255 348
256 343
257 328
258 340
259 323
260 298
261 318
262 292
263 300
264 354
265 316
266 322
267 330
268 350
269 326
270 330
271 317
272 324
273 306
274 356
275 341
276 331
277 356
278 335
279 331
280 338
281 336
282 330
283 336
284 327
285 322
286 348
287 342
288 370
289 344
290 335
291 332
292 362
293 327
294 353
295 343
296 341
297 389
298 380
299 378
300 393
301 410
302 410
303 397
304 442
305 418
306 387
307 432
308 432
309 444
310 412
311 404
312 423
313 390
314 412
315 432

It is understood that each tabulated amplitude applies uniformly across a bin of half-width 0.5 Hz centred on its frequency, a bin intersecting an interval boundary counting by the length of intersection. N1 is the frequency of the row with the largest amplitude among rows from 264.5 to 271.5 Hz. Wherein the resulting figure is 268 Hz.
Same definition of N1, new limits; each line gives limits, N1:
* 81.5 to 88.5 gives 88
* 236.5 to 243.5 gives 240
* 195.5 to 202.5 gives 200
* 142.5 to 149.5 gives 148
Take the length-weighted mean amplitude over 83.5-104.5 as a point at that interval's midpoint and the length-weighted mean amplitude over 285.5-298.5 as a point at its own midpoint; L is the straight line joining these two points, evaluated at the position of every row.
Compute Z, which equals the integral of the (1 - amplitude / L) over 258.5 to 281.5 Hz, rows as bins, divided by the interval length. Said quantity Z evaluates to 0.08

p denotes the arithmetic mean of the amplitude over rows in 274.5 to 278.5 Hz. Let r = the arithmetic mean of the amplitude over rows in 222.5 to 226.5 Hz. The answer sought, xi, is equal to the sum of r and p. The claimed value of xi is 702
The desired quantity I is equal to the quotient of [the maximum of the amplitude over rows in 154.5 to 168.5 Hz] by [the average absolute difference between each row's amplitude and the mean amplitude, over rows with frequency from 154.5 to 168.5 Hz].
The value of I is 23.8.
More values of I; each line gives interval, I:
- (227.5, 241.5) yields 20.1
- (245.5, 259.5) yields 27.1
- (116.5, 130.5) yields 23.2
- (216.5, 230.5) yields 30.4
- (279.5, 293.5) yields 37.0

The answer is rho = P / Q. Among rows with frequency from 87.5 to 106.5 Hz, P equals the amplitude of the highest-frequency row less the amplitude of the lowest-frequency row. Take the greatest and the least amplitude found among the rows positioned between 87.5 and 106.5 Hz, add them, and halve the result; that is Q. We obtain -0.03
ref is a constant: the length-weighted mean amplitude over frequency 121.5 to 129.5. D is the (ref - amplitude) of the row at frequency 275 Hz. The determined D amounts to 51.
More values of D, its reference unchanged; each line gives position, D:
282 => 62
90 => -11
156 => 27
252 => 34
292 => 30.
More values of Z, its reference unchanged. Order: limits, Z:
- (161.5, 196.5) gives 0.09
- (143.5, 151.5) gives 0.09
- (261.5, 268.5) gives 0.10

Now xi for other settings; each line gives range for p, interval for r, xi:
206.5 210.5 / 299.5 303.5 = 750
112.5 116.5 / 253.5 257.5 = 712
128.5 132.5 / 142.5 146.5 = 737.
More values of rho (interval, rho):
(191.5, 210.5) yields -0.08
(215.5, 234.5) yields 0.17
